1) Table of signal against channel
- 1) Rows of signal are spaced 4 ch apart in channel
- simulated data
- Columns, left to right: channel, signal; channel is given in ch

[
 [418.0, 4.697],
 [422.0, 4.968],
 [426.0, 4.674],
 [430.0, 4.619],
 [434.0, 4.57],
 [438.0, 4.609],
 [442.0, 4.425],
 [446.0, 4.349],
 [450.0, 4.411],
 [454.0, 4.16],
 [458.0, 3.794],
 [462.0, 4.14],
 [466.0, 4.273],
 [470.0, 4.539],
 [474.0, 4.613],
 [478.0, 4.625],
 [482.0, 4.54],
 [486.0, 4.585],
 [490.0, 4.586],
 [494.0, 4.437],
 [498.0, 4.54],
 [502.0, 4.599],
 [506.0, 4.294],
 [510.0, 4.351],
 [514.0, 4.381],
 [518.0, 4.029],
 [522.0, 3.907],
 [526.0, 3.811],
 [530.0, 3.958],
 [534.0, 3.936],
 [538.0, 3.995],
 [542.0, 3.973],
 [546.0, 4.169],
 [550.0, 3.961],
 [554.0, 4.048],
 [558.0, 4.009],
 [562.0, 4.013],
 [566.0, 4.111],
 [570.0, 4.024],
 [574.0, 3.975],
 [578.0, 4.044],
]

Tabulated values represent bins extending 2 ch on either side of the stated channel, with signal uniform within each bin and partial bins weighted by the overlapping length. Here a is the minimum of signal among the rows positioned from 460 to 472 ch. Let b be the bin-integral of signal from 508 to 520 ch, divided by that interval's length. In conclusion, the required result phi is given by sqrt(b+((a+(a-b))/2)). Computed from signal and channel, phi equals 2.50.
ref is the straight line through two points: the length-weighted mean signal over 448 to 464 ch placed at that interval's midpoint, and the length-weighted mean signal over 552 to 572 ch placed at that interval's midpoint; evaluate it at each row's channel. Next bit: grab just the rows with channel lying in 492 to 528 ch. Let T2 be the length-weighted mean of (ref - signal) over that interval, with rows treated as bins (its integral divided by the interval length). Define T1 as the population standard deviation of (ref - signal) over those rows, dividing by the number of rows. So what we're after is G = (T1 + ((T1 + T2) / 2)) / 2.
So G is 0.148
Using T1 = 0.26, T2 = -0.2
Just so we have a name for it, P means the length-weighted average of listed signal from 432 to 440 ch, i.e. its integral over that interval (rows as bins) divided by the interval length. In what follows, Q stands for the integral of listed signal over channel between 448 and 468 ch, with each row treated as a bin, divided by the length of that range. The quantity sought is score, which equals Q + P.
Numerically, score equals 8.7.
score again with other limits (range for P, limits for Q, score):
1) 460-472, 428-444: 8.9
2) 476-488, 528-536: 8.5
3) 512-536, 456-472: 8.2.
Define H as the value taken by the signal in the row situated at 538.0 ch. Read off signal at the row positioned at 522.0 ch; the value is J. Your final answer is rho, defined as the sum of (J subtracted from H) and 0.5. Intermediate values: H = 3.995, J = 3.907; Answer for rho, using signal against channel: 0.59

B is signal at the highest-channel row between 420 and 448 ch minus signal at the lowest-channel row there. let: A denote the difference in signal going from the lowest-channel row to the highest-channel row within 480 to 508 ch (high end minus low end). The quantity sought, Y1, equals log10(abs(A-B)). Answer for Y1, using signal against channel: -0.43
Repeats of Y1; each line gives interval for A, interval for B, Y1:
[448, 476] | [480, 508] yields -0.35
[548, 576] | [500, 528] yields -0.10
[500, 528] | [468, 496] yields -0.16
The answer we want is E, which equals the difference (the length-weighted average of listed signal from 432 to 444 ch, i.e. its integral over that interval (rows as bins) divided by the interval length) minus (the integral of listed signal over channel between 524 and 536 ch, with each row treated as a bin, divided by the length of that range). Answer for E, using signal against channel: 0.6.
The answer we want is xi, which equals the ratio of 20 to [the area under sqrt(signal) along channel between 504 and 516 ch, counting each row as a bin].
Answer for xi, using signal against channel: 0.800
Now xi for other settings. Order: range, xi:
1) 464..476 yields 0.788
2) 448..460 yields 0.821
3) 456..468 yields 0.826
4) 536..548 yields 0.829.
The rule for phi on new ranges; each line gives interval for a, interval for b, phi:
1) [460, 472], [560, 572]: 2.48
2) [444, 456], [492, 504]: 2.53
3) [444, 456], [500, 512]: 2.52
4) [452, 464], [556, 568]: 2.41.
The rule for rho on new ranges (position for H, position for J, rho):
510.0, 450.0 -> 0.44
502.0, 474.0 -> 0.49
